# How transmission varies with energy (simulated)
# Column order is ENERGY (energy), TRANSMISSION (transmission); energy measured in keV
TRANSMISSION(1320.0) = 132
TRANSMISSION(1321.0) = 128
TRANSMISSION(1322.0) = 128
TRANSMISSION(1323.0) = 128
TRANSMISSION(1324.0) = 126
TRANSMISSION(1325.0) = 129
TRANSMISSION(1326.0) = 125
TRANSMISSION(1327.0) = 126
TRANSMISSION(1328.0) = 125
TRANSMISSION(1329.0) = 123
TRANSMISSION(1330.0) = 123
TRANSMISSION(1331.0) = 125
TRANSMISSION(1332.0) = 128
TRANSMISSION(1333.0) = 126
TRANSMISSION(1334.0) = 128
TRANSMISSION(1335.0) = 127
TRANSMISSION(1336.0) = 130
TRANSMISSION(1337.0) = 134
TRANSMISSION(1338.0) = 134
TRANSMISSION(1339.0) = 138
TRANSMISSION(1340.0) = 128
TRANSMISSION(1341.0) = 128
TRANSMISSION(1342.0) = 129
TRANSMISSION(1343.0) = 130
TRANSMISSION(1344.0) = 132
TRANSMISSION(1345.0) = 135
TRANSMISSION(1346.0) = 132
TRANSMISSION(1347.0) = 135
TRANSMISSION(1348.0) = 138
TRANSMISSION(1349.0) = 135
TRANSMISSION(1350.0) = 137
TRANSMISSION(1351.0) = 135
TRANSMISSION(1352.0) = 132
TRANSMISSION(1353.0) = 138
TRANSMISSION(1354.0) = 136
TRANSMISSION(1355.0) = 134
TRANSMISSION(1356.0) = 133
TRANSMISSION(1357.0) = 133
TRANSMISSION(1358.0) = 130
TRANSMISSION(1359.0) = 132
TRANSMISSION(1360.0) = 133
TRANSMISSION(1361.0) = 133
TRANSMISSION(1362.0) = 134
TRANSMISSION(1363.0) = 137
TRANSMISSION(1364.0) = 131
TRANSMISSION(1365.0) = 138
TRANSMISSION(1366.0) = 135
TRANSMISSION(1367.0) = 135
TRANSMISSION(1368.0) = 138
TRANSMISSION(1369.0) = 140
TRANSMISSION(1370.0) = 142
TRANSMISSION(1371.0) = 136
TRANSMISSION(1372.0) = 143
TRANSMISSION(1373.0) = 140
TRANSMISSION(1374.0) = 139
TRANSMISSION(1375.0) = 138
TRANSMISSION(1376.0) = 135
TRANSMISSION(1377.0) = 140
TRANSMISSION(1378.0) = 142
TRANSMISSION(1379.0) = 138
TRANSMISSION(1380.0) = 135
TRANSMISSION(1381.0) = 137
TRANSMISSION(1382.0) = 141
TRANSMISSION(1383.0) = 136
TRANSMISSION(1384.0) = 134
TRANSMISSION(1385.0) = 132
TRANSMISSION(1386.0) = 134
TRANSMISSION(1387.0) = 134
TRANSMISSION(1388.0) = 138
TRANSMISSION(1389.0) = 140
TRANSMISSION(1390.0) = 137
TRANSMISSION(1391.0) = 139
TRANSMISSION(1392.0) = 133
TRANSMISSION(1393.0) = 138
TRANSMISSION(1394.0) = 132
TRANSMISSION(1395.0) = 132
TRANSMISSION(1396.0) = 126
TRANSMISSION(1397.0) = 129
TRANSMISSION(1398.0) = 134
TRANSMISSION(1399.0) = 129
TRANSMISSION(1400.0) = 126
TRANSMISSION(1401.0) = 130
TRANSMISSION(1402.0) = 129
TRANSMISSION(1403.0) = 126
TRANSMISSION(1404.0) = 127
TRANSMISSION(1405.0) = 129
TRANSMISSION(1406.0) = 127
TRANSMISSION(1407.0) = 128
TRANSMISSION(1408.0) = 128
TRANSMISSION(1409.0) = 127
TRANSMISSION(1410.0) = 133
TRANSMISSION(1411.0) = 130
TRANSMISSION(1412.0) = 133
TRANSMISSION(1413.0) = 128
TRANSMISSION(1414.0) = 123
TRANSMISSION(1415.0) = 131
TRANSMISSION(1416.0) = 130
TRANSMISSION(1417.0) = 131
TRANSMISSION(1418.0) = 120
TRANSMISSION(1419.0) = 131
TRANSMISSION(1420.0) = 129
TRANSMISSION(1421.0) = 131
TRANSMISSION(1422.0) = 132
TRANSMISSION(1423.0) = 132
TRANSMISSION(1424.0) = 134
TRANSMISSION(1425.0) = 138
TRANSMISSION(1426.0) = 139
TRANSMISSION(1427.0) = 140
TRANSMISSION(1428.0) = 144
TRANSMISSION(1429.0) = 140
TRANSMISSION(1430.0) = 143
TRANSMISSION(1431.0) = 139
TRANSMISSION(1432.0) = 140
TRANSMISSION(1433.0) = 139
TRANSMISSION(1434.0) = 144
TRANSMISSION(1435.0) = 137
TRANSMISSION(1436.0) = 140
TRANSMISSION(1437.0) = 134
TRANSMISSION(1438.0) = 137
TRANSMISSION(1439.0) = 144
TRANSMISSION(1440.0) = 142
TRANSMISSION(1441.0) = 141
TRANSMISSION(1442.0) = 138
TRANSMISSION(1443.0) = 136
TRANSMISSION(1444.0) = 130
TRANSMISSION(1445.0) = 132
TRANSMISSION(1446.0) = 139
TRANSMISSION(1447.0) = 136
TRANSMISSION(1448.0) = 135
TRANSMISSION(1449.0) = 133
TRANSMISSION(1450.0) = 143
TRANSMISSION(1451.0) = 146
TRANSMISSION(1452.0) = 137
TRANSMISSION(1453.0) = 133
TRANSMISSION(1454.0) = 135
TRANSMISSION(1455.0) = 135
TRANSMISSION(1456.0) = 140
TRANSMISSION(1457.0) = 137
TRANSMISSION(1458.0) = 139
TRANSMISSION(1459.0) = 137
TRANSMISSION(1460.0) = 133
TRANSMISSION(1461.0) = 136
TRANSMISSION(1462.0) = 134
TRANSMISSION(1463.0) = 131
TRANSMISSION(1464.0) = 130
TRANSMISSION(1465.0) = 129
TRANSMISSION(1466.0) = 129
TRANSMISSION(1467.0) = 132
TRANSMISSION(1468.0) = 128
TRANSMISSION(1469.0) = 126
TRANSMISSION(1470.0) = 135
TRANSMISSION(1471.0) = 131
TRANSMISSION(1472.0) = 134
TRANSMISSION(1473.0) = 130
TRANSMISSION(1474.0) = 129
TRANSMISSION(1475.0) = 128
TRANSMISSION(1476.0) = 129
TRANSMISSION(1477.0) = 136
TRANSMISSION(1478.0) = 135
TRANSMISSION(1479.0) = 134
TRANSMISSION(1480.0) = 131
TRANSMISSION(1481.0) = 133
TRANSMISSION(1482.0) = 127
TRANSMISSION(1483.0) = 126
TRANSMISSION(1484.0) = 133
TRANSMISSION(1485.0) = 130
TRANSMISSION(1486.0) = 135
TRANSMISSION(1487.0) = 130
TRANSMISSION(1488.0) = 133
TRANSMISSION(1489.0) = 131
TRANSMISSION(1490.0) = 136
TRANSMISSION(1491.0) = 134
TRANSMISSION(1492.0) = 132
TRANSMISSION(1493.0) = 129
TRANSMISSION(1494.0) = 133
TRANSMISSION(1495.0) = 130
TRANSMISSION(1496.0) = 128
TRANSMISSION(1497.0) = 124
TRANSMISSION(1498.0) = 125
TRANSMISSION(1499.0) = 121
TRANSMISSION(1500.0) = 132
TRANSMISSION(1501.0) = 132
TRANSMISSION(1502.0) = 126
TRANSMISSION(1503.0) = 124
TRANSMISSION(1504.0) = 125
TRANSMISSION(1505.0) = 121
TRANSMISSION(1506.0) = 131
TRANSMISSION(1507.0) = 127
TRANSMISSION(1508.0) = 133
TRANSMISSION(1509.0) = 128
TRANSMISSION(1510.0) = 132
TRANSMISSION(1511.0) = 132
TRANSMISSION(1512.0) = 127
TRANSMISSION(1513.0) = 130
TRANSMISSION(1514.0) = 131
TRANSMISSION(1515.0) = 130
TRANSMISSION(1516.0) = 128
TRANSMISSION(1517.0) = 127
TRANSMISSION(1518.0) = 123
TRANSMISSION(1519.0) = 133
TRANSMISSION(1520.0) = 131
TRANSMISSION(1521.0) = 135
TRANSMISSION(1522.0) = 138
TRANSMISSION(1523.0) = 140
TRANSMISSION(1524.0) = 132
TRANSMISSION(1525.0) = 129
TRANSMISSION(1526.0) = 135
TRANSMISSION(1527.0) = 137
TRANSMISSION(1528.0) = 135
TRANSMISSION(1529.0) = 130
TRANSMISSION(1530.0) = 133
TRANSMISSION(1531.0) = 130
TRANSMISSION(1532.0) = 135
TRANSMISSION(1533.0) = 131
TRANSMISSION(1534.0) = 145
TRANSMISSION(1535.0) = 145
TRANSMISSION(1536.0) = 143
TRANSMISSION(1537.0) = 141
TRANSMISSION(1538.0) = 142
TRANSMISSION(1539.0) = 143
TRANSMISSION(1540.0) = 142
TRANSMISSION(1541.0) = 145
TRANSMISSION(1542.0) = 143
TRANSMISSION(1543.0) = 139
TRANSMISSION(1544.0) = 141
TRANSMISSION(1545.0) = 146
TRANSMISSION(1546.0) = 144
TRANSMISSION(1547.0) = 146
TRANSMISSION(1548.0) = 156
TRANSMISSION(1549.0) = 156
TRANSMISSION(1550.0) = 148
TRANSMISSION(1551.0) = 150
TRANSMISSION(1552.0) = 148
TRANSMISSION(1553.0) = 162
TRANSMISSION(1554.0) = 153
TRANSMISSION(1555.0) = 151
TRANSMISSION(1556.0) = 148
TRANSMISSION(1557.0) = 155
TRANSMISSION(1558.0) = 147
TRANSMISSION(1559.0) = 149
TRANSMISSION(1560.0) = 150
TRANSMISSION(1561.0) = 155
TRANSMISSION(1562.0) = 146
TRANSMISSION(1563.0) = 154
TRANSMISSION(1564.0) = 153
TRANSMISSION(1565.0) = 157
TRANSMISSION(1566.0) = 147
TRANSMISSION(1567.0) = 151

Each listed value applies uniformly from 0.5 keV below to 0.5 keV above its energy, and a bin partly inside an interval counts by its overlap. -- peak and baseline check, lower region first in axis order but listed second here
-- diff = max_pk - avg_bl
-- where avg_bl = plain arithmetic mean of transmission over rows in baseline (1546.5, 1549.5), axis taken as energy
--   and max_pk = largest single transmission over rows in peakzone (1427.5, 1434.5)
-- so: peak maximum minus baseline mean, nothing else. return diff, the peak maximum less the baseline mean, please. -9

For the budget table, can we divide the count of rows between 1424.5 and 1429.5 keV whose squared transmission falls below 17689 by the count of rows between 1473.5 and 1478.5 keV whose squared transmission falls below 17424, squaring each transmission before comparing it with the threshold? 0.0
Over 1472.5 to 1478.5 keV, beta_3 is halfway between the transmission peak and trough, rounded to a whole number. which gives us 132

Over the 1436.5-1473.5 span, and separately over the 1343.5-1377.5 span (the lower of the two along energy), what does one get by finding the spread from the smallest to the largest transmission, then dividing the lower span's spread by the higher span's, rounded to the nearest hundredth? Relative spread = 0.65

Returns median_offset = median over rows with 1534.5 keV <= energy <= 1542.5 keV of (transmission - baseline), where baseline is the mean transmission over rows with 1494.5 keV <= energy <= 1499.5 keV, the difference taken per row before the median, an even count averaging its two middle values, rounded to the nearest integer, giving 17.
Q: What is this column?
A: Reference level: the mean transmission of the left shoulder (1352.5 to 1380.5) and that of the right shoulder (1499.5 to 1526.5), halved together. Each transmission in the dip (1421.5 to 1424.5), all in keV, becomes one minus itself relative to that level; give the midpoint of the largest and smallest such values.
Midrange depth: 0.0016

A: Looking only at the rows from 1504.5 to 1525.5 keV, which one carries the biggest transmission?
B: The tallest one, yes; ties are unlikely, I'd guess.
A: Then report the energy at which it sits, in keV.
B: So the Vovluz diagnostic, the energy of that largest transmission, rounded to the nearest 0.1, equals 1523.0 keV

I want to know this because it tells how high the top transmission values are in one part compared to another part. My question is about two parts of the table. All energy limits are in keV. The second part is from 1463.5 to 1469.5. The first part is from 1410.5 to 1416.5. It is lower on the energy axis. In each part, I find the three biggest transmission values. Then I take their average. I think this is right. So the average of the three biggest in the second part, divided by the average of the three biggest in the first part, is 0.99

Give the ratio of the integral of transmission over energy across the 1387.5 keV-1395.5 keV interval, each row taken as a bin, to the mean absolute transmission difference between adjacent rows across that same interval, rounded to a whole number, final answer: 318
